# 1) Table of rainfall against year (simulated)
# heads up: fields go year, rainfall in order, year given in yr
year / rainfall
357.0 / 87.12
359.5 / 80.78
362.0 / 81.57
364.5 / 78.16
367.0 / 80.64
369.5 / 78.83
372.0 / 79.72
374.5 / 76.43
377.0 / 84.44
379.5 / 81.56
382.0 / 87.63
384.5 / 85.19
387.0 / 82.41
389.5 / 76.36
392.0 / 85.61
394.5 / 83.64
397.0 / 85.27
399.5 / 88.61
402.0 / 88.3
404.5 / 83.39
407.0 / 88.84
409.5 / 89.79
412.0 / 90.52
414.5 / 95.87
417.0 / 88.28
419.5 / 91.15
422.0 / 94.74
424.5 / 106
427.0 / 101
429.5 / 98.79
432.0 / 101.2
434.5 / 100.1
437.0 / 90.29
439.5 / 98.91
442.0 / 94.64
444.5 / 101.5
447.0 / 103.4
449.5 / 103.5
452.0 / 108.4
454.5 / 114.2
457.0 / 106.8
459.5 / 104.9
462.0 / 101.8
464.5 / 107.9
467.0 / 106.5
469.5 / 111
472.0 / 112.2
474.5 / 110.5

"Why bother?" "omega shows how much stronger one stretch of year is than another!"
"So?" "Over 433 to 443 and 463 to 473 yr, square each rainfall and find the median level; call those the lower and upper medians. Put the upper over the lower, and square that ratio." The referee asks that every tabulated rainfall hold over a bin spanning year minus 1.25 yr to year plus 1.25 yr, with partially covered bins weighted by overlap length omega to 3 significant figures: 1.64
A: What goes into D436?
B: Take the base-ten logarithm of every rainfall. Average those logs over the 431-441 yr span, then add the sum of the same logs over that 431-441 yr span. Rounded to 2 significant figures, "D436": 9.9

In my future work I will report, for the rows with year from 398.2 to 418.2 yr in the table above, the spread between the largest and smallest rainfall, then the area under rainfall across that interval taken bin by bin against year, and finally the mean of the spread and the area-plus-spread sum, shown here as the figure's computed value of 904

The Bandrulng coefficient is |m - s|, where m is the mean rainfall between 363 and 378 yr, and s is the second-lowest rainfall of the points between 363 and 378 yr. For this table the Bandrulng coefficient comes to 1.5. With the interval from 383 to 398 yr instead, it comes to 0.7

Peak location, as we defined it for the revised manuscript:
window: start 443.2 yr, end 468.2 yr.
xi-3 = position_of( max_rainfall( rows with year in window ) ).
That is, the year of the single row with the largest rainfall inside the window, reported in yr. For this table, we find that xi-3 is 454.5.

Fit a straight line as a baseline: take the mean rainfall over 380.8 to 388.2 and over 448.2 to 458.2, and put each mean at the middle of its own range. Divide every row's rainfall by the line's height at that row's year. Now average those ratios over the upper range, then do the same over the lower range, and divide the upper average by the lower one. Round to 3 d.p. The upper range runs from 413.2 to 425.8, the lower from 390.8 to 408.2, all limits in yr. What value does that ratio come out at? 1.027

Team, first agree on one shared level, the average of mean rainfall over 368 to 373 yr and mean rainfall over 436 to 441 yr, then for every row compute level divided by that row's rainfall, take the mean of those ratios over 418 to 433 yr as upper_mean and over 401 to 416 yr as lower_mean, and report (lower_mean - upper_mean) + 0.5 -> 0.59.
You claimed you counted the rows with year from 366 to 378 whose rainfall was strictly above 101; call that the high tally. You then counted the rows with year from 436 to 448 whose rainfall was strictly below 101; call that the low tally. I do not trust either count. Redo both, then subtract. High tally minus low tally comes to -3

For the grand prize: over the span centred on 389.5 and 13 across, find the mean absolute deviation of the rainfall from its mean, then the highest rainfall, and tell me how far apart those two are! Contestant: 83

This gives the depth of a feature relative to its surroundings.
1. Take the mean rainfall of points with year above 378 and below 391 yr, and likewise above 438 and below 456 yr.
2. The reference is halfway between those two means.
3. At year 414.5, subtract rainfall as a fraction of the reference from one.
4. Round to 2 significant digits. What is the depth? -0.030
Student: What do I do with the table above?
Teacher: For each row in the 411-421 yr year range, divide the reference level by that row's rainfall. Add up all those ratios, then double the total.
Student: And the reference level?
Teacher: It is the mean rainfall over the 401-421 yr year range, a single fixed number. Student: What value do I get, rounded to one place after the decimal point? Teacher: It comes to 7.8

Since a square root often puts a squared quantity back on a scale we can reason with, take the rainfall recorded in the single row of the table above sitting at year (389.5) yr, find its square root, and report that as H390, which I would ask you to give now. 8.7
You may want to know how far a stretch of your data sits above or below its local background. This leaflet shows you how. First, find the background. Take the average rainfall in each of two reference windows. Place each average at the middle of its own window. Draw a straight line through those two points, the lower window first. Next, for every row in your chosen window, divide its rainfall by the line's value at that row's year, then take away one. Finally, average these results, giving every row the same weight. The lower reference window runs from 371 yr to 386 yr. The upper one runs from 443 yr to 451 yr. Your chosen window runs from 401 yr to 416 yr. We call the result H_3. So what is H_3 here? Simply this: -0.021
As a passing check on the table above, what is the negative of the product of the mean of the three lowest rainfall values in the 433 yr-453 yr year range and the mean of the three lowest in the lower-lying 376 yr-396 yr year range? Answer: -7579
